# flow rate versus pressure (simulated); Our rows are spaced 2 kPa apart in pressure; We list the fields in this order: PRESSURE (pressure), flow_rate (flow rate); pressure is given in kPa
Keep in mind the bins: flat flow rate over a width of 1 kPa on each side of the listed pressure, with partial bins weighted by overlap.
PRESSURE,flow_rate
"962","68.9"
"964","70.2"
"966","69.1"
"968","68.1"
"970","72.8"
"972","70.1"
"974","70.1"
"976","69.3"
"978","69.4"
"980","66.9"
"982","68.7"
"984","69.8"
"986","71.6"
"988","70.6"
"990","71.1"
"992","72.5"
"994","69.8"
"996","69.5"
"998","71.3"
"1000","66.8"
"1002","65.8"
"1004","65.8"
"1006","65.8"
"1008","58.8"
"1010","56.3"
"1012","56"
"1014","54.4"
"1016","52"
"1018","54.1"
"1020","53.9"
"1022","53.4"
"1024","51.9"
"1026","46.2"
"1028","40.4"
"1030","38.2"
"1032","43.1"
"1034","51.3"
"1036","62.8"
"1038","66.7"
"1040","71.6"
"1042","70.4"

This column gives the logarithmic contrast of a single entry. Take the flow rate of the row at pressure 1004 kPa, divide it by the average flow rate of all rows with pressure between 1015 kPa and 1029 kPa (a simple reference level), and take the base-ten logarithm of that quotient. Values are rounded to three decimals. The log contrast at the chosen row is 0.117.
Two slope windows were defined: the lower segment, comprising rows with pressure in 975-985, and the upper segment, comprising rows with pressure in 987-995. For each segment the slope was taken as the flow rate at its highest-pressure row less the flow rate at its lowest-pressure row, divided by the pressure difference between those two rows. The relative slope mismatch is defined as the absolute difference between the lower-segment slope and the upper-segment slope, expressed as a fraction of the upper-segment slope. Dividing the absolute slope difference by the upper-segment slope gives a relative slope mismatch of -1.47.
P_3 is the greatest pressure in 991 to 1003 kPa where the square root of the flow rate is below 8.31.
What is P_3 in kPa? 1002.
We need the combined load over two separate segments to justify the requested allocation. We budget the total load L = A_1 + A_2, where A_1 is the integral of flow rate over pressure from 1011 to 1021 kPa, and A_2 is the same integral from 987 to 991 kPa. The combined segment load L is 824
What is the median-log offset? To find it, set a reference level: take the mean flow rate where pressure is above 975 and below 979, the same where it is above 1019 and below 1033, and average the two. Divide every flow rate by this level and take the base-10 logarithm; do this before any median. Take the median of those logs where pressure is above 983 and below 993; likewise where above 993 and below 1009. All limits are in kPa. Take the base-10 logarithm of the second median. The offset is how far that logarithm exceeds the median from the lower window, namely -1.33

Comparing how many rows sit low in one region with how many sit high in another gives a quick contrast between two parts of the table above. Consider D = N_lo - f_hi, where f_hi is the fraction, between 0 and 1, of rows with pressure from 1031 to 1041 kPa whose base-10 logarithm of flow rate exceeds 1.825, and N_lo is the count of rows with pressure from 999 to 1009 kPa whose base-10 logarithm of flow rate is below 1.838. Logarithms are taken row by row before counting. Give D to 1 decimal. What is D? 4.8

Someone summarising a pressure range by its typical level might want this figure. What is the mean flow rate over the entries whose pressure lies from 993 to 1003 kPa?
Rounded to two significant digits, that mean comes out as 69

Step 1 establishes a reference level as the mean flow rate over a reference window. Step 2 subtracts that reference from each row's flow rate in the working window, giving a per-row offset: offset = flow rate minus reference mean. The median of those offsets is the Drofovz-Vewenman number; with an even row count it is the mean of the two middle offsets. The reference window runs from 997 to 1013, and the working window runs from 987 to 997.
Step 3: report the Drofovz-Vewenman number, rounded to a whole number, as 7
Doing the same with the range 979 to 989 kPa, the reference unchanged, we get 6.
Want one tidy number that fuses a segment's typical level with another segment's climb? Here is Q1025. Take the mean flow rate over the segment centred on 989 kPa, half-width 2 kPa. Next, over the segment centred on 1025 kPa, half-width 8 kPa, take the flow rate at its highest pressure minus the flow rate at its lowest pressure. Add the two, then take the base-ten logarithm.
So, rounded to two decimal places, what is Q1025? 1.78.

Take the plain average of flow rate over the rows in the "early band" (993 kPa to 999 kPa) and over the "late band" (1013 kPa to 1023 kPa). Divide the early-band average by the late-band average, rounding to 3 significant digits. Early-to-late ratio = 1.31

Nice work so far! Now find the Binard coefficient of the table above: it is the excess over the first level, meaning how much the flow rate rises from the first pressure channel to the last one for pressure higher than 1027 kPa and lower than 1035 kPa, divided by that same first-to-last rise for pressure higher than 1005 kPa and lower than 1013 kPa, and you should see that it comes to -1.1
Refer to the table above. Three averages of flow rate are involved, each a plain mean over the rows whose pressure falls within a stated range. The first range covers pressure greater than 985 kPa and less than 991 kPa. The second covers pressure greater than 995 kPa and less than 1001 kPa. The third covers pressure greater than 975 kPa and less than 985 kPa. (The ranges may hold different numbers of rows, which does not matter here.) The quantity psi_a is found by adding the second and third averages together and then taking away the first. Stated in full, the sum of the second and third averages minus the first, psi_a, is 67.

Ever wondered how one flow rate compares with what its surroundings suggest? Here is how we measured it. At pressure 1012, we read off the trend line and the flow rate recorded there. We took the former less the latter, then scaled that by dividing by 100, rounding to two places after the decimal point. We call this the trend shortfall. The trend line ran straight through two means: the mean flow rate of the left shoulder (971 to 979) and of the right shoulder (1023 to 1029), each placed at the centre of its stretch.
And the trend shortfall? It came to -0.03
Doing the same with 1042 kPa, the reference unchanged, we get -0.32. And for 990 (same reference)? -0.08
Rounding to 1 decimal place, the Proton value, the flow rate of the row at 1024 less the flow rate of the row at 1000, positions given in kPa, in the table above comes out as -14.9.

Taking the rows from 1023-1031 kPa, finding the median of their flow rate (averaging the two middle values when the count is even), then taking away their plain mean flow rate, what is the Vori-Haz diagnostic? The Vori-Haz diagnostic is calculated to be -0.9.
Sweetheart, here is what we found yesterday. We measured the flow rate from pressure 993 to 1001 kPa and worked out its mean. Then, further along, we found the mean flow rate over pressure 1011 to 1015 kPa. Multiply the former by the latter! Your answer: 3828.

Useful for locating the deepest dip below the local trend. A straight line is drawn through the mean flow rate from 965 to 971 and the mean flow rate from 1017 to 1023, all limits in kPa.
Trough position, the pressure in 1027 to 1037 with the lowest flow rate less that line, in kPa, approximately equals 1030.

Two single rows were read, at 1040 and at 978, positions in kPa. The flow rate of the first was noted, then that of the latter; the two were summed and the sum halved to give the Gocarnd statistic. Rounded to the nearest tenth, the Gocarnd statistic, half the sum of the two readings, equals 70.5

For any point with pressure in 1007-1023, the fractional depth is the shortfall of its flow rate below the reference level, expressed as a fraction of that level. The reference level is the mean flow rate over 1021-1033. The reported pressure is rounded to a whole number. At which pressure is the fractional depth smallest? 1008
